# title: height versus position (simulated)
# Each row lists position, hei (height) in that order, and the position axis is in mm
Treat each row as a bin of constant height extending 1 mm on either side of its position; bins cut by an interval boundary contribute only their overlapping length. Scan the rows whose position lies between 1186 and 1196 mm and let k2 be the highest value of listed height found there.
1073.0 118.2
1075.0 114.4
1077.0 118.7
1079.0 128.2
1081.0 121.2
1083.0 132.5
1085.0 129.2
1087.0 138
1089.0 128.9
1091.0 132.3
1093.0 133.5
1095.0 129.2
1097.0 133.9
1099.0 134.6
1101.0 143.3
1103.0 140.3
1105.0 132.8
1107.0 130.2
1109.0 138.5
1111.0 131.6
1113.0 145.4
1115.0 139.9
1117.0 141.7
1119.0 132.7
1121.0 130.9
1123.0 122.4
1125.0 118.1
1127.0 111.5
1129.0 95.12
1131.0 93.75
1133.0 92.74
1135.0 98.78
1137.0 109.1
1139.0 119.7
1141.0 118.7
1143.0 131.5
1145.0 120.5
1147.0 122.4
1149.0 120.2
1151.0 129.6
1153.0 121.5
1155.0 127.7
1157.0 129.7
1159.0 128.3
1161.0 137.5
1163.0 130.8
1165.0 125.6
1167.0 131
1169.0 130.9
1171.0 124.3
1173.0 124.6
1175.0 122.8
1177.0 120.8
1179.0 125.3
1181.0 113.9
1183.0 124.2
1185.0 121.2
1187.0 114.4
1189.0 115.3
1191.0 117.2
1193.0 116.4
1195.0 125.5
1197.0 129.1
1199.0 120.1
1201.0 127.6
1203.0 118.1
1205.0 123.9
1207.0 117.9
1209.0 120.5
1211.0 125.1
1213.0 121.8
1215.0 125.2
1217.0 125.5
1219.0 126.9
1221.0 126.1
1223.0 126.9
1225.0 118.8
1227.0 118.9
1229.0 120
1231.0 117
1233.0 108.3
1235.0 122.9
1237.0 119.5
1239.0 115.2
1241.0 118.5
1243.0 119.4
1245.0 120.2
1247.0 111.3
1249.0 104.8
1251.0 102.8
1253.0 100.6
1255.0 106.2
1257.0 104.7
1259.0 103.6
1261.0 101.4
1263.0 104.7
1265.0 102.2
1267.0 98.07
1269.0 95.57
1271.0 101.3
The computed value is 125.5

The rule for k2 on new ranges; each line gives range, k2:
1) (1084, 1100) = 138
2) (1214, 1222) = 126.9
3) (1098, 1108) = 143.3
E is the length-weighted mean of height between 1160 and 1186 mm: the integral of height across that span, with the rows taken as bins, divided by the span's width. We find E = 126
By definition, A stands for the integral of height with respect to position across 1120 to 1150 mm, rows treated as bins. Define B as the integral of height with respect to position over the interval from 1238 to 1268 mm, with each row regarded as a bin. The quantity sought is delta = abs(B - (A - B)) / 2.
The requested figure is 1522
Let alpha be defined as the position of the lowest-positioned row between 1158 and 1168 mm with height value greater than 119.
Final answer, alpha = 1159.0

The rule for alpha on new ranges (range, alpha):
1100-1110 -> 1101.0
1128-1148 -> 1139.0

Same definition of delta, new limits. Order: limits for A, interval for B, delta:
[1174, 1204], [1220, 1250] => 1724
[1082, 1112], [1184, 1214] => 1619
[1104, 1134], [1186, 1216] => 1779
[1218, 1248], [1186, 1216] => 1846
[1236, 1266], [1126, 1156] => 1790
